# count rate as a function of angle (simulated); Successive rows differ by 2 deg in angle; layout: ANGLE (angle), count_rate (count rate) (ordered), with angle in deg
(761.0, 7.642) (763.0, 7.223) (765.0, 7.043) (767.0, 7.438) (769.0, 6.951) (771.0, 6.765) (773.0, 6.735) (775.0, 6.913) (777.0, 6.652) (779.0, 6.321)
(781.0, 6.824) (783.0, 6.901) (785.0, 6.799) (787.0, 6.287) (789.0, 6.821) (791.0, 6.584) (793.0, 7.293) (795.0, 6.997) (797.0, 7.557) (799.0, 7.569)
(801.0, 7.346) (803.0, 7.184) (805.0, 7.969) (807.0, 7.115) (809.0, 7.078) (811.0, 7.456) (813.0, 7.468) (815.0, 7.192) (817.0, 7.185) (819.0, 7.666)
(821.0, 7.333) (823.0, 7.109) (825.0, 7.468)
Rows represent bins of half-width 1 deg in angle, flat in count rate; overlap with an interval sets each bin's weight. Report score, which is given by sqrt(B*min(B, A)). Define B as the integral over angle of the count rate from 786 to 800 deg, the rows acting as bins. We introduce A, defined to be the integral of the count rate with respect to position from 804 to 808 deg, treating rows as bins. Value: 54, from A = 30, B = 98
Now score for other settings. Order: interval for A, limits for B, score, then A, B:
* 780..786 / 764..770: 42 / 41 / 43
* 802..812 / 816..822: 44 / 74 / 44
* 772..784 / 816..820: 30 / 81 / 30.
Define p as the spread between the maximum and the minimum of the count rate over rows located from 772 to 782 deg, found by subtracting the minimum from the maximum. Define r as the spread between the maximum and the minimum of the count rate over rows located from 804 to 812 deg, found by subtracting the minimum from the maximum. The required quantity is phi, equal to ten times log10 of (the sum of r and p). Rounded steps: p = 0.6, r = 0.9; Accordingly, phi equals 1.7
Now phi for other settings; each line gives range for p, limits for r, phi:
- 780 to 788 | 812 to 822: 0.4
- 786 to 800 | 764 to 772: 2.9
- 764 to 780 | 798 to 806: 2.8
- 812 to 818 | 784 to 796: 1.1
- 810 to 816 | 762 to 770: -1.2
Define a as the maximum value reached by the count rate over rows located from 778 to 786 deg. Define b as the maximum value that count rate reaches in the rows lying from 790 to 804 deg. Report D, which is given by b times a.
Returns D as 52.2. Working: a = 6.901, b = 7.569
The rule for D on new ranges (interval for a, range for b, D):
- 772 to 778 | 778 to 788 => 47.7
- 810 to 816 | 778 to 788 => 51.5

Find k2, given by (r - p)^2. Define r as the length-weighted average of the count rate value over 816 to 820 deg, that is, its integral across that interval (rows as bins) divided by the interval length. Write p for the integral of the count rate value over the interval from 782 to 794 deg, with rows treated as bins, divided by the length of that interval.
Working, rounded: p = 6.8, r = 7.43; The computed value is 0.42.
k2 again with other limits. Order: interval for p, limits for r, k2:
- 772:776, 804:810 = 0.32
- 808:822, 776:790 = 0.46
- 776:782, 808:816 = 0.49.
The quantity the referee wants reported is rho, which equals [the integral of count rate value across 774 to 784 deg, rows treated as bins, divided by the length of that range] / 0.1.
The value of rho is 67.2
